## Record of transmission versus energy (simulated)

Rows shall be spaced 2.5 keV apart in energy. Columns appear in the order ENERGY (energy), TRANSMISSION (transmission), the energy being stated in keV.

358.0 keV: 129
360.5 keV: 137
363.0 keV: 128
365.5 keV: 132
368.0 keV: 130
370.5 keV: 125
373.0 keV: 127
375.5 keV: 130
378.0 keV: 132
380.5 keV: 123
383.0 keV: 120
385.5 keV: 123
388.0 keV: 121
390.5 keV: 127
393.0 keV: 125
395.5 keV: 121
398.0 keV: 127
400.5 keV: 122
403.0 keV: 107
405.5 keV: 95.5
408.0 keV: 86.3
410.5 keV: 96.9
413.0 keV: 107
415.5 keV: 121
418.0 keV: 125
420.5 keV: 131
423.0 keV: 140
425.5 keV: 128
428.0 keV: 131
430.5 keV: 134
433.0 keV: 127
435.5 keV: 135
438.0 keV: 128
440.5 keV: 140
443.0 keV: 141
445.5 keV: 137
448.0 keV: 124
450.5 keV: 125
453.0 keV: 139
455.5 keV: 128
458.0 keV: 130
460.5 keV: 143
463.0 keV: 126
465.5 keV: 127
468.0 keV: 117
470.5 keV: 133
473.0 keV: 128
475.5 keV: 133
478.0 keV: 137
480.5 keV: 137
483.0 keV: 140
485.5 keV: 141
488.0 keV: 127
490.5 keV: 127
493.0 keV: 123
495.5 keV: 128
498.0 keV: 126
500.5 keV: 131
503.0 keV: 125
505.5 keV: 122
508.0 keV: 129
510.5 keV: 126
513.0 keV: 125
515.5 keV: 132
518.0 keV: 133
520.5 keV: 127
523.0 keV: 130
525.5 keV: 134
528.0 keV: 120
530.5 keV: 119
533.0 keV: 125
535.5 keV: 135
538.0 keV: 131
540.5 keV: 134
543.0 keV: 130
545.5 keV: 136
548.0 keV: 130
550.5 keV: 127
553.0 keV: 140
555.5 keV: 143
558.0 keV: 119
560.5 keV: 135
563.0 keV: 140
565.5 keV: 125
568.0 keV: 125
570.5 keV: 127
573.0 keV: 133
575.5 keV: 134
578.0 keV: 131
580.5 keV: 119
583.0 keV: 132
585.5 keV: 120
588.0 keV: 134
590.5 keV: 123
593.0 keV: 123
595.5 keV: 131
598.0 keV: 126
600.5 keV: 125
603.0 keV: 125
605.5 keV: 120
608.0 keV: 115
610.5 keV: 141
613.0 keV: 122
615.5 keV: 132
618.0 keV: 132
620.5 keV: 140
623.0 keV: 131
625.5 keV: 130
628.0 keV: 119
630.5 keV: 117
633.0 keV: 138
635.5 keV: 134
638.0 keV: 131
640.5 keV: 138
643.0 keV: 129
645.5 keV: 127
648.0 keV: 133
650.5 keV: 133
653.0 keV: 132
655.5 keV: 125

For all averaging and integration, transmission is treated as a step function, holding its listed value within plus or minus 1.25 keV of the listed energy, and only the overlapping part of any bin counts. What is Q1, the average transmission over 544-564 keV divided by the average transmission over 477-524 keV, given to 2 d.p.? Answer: 1.03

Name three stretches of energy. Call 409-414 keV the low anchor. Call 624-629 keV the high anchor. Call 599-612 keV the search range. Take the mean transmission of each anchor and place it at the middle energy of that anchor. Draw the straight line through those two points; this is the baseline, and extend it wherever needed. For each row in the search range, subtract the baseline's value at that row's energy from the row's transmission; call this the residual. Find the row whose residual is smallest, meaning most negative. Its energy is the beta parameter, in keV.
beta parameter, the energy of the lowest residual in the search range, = 608.0 keV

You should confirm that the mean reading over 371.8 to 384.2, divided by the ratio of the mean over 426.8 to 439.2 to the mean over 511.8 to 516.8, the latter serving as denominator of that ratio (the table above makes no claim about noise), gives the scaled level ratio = 124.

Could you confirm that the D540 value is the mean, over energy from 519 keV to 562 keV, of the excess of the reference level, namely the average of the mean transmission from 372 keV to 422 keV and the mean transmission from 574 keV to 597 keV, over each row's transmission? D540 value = -7.4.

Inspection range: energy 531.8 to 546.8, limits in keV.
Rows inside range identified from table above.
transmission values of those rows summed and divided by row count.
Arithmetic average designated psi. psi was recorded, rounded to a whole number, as 132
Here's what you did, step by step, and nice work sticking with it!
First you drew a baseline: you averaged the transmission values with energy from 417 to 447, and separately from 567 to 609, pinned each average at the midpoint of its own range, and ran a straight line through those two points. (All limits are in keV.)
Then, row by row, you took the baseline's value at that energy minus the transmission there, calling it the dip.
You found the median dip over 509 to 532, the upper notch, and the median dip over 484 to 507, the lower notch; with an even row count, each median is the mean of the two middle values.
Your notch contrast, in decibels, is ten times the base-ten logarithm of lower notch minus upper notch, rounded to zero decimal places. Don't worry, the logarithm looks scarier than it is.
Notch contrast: 2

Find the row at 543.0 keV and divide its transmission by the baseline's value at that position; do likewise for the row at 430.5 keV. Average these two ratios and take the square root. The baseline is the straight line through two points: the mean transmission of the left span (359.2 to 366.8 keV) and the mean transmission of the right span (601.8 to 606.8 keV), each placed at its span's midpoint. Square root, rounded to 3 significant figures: 1.02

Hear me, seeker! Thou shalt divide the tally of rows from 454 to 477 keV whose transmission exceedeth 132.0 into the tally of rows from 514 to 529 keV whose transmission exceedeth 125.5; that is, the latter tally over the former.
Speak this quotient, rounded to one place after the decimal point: 1.7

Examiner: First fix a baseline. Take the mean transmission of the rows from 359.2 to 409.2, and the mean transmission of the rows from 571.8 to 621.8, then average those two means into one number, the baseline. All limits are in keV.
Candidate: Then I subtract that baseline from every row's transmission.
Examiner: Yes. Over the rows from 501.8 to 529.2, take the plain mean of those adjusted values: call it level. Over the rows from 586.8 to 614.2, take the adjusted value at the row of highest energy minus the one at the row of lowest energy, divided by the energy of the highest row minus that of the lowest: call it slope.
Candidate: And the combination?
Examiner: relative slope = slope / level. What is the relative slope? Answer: -0.18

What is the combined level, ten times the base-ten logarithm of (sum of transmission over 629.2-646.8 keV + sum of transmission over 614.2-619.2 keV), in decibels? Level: 30.7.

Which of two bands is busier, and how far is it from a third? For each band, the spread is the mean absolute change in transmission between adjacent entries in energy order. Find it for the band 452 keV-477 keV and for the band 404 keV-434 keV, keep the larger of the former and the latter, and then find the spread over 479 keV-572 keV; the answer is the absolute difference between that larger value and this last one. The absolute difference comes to 3.1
